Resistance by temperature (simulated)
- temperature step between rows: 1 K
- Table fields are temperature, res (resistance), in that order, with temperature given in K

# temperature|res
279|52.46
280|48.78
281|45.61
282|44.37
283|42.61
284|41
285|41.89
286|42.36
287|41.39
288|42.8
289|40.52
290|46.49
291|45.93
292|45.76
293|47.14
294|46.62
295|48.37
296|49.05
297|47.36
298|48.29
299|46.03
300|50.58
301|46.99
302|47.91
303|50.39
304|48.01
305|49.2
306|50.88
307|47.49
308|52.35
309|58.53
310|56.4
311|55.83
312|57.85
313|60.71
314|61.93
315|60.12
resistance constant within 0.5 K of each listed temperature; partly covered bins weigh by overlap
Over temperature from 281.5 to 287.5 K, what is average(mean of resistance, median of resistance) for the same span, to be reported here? 42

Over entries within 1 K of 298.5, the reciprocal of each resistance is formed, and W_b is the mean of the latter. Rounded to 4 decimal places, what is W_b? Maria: 0.0212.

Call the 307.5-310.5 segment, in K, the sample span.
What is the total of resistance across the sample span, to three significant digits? 167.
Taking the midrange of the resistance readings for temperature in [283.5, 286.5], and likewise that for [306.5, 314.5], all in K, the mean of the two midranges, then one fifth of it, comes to 9.6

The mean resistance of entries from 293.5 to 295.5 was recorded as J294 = 47.5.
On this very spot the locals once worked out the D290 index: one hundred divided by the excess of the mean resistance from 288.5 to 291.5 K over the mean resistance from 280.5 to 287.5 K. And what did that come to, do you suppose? 64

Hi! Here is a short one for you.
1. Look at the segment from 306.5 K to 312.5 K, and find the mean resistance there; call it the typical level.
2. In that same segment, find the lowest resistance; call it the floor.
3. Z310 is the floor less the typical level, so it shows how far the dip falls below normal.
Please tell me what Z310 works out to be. -7.3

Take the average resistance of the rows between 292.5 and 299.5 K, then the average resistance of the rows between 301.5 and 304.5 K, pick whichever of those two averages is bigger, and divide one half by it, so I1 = 0.0103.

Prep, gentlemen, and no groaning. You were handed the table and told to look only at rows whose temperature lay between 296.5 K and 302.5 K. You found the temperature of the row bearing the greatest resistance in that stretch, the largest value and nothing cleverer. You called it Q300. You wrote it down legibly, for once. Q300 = 300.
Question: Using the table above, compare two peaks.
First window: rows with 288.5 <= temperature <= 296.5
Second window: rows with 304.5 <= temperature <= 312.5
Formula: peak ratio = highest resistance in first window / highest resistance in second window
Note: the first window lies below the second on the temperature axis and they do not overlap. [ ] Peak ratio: 0.84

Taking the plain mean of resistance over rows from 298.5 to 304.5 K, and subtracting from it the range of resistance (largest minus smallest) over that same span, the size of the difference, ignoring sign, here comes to 44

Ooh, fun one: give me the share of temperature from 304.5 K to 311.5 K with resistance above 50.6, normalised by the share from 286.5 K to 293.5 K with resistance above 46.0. 2.5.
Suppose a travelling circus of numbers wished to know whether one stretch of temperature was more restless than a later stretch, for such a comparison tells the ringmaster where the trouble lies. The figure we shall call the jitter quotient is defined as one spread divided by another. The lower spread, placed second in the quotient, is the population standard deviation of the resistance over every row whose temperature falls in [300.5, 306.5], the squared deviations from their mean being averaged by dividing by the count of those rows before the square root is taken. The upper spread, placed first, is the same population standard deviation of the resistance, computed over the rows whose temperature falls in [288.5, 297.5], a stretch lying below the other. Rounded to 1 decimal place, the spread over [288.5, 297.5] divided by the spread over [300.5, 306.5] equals 1.7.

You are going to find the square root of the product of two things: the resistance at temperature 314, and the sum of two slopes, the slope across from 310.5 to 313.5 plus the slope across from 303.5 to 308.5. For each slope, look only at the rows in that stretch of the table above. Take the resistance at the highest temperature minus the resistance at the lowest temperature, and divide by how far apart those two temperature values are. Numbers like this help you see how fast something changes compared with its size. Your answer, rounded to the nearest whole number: 15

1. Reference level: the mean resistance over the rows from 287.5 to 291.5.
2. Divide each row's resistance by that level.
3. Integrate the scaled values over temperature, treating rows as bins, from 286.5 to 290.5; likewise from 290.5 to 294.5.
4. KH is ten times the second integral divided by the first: 10.8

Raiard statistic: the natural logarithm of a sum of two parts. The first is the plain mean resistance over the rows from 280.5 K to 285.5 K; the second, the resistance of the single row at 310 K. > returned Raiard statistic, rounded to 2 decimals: 4.60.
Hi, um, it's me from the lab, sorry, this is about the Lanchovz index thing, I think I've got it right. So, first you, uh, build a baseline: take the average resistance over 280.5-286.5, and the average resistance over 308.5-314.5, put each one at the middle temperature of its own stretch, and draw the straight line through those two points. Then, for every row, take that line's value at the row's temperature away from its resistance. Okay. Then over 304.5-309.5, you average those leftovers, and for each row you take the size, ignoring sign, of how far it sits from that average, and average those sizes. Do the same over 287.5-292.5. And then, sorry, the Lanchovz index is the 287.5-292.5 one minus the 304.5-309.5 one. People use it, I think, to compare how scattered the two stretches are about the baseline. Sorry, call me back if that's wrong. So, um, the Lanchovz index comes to -0.89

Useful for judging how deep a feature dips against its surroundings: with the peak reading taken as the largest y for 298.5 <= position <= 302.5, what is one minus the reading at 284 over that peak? 0.19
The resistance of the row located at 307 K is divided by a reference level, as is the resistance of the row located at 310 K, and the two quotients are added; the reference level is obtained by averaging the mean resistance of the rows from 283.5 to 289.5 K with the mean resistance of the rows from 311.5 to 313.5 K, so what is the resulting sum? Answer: 2.06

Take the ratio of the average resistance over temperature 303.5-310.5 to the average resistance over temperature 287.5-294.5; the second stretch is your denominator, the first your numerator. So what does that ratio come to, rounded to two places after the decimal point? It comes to 1.15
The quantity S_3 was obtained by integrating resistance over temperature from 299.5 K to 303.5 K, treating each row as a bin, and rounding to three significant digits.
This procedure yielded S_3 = 196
